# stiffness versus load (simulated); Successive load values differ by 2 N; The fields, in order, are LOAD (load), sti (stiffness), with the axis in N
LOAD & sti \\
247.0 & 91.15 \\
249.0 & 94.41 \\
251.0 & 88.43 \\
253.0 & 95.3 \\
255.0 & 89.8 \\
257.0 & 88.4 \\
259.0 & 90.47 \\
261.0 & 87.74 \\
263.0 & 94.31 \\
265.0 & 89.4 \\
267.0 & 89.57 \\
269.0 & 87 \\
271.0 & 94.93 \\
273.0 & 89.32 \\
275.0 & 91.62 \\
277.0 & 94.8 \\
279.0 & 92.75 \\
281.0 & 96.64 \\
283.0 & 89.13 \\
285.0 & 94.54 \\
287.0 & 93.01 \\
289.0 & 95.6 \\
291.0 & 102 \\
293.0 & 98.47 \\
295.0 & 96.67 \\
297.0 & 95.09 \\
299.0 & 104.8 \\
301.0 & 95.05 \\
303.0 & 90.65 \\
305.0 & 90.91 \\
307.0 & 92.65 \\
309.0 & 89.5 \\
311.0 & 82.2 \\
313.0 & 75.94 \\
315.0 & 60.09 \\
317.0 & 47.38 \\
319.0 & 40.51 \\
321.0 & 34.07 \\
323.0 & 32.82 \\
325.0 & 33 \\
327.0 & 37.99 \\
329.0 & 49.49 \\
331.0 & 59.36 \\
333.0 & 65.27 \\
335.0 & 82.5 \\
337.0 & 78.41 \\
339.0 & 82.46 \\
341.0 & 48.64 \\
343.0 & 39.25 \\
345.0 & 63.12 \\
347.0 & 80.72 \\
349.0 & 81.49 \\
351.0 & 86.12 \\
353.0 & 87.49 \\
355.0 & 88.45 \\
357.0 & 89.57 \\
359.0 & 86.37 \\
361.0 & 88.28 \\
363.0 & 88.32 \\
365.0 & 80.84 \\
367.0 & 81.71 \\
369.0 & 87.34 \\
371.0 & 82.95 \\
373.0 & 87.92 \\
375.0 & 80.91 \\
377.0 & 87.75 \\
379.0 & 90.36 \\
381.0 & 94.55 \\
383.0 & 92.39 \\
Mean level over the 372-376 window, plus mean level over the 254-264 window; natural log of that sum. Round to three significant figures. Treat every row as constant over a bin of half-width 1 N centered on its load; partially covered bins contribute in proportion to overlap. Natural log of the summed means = 5.16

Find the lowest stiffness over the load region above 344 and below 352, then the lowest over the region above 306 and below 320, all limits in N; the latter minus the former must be -23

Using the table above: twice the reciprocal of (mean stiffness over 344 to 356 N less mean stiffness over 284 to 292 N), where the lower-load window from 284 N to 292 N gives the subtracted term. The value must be -0.13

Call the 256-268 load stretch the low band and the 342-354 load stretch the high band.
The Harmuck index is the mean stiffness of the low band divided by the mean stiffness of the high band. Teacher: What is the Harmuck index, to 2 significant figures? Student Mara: 1.2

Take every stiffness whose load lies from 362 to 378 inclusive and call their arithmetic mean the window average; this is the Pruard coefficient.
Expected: 85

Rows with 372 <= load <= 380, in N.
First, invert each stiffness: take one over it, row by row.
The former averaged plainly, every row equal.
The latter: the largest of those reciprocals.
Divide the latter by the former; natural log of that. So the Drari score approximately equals 0.07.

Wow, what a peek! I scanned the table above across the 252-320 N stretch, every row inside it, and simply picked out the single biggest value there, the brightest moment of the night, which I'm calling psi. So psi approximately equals 104.8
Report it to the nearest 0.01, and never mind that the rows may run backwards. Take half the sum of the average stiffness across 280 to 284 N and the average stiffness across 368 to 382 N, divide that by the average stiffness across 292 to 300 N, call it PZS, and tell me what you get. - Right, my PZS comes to 0.91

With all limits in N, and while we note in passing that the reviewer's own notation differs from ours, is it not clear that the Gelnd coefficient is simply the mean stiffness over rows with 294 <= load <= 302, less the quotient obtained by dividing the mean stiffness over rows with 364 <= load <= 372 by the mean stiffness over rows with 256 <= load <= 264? 97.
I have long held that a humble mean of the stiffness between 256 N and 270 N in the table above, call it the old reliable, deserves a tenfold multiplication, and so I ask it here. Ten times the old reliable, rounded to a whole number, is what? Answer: 896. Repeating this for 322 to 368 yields 701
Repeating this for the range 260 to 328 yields 818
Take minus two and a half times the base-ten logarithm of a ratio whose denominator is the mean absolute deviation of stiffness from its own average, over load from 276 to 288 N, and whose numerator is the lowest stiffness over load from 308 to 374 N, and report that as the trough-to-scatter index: -3.1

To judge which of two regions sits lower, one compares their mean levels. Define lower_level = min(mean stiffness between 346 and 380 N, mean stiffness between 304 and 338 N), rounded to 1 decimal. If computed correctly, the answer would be 61.9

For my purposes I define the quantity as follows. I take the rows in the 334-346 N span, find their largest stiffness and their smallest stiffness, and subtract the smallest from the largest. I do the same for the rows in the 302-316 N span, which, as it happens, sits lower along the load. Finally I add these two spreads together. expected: 76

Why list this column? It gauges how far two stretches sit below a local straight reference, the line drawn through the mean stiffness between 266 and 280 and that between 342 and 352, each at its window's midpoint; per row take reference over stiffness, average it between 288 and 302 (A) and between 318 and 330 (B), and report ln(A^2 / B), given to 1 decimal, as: -1.0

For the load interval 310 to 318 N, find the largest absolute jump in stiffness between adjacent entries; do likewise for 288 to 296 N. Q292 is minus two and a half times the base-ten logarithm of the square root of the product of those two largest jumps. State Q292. -2.5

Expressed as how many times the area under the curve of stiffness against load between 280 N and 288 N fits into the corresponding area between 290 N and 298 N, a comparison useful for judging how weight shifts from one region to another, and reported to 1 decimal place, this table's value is 1.1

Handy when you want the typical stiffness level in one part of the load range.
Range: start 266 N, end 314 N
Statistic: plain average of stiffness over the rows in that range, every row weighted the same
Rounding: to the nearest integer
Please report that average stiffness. 93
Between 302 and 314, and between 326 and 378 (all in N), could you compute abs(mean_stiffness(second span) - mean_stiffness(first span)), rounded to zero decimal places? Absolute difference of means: 11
